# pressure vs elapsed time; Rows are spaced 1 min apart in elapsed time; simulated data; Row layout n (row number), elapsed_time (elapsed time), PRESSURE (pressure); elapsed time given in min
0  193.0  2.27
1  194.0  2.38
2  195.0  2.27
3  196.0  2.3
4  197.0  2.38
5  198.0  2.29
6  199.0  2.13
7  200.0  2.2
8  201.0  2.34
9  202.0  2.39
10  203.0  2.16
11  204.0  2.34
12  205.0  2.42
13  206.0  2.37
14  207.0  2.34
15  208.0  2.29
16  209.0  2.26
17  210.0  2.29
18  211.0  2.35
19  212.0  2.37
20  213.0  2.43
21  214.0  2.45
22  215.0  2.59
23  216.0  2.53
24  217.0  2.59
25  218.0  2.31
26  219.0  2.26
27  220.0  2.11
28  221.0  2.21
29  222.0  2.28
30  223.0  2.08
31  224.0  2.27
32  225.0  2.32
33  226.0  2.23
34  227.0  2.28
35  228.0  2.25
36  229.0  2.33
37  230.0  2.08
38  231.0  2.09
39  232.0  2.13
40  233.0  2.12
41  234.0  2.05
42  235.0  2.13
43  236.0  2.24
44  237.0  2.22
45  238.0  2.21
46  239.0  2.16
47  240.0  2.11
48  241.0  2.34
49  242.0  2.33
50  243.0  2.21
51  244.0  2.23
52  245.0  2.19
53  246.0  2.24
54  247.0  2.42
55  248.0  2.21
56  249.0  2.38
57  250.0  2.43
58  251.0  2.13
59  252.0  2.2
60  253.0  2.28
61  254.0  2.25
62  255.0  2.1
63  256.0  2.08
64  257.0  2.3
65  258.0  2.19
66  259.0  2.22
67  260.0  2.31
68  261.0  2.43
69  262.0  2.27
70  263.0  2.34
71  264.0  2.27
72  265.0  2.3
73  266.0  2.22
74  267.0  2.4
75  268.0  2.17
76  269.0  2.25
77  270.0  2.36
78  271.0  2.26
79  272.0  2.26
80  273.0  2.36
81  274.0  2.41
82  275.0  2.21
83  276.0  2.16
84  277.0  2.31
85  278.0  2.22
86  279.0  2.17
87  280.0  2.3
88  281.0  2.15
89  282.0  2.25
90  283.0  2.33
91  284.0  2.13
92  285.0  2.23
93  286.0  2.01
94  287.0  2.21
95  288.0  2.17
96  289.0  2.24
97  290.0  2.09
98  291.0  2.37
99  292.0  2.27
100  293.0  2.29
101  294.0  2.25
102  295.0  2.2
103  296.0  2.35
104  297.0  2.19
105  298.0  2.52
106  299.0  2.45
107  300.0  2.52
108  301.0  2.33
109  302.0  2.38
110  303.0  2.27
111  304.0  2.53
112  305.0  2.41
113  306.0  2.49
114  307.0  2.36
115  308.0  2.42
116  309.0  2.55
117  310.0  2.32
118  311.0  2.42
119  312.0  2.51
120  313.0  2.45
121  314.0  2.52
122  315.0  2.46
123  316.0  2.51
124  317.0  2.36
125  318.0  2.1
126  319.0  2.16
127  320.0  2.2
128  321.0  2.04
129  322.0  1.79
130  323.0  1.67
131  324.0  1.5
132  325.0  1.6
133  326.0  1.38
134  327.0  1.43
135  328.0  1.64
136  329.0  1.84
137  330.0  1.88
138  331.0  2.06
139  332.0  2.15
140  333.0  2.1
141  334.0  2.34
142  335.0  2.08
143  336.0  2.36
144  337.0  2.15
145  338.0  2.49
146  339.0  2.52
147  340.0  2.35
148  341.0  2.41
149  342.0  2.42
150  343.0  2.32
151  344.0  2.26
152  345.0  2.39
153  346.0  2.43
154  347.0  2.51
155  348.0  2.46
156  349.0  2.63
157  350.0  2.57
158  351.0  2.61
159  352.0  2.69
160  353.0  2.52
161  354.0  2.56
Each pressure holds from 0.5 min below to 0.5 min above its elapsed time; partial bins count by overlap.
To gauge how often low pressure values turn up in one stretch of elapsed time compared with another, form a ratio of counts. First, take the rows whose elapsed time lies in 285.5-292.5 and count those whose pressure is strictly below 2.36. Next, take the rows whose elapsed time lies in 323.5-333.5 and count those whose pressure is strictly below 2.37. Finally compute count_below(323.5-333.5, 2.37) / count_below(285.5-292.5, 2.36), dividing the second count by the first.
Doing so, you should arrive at 1.7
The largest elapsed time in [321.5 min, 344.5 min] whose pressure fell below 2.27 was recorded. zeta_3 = 344.0 min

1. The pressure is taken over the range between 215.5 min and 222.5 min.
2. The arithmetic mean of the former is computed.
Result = 2.33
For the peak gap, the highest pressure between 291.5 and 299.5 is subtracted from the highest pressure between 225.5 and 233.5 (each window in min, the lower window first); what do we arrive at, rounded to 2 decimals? -0.19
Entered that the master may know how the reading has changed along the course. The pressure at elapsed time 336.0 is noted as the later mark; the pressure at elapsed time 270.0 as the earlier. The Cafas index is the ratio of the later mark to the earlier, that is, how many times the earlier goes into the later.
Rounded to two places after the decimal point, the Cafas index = 1.00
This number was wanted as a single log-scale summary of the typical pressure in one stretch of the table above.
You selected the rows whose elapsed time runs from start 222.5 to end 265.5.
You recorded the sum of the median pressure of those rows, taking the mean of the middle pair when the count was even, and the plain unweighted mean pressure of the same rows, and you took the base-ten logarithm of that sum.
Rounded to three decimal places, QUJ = 0.649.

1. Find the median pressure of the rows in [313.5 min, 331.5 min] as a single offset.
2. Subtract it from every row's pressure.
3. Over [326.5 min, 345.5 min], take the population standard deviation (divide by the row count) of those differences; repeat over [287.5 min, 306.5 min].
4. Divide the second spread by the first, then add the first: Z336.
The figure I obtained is 0.73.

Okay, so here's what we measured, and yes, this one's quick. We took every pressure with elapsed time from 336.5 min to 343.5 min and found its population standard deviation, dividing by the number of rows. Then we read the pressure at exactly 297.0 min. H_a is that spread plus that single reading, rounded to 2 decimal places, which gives 2.30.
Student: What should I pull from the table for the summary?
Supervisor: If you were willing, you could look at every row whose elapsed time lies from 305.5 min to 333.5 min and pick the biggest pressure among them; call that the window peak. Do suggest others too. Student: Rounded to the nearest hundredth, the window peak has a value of 2.55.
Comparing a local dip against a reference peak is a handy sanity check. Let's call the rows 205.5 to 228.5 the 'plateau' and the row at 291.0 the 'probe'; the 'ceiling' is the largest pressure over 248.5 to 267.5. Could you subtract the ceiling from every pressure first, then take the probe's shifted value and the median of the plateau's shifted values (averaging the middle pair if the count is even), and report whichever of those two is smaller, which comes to -0.14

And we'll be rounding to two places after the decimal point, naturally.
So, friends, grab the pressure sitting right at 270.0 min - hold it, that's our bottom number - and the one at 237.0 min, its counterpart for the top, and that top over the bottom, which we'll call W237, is 0.94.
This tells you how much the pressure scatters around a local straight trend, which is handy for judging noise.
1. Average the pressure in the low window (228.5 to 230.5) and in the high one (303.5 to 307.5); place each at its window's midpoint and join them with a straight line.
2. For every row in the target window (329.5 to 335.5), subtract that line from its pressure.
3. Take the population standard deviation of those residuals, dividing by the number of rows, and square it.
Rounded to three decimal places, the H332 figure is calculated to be 0.017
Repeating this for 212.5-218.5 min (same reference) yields 0.010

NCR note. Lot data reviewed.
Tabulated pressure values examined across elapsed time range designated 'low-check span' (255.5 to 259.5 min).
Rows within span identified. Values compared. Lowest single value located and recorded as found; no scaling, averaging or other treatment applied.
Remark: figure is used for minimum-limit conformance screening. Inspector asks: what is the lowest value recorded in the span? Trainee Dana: 2.08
